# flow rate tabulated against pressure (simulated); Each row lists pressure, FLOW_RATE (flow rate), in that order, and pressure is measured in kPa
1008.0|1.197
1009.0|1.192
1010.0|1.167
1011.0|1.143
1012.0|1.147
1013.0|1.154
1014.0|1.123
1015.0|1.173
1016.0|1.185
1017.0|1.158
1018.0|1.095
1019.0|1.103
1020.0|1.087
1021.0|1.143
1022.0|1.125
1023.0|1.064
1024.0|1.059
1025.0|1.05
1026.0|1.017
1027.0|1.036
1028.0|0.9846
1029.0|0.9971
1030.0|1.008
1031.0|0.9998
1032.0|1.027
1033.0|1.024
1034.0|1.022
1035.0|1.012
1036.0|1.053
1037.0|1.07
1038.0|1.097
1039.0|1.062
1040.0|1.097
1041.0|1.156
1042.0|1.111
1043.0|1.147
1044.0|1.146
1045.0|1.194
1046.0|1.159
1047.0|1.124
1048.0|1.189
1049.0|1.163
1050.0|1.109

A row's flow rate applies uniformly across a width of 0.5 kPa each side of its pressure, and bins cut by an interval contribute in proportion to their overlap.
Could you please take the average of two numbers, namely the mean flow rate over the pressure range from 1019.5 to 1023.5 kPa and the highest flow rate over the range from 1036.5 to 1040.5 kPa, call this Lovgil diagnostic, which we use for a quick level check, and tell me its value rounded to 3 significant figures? 1.10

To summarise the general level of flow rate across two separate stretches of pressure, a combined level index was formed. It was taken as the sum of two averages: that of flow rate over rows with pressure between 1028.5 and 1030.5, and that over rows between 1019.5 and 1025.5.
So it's 2.09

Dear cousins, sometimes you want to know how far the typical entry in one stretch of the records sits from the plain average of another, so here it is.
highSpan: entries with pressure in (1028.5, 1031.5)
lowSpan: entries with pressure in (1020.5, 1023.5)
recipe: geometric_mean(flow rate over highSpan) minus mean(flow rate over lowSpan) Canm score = -0.11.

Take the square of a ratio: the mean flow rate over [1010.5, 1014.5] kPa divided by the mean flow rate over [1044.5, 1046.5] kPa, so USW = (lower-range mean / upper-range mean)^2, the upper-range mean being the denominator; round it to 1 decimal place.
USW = 0.9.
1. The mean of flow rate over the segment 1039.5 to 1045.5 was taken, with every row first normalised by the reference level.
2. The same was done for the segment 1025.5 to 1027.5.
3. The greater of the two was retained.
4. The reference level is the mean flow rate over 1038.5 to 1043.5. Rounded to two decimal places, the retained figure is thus 1.02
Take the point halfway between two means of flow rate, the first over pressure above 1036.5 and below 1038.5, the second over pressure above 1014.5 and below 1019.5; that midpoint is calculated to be 1.11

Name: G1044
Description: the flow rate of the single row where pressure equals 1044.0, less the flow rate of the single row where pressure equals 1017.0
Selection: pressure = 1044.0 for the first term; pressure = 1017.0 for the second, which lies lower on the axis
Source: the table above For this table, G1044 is -0.012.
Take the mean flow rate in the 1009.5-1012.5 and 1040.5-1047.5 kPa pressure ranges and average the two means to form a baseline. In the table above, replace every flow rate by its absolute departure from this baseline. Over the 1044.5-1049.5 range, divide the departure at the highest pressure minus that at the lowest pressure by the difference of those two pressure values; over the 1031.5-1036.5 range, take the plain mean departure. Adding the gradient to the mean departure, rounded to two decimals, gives 0.11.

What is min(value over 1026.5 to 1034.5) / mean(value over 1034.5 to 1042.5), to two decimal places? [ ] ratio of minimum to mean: 0.91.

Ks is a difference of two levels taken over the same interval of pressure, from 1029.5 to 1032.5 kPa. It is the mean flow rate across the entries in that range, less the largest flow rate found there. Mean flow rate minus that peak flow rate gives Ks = -0.02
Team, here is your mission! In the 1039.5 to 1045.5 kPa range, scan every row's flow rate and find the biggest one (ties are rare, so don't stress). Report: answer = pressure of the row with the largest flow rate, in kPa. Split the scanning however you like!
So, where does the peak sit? 1045.0 kPa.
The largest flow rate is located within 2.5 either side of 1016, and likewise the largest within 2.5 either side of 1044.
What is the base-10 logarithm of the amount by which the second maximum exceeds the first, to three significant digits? -2.05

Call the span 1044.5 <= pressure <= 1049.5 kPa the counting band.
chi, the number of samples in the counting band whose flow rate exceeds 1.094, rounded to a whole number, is 5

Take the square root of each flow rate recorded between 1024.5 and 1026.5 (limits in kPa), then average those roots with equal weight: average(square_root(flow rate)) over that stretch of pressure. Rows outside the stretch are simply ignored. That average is 1.02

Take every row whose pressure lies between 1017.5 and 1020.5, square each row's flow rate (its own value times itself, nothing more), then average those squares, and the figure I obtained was 1.20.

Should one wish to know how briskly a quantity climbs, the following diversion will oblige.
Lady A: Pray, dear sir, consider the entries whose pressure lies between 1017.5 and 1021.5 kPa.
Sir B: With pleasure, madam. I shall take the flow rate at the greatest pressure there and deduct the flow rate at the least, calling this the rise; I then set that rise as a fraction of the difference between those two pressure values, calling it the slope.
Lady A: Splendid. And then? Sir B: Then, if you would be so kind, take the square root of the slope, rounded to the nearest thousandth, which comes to 0.126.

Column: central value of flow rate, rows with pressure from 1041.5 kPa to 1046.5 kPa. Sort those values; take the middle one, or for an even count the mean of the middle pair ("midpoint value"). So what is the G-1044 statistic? 1.15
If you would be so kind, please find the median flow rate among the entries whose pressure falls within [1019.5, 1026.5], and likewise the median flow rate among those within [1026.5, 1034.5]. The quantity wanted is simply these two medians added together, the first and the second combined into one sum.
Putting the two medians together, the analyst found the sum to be 2.08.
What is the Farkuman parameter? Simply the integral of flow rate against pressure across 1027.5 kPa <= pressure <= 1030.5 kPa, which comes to 2.99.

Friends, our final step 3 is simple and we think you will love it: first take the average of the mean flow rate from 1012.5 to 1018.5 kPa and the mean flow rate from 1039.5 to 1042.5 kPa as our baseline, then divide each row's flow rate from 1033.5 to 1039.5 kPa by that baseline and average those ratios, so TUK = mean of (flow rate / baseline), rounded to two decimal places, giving 0.93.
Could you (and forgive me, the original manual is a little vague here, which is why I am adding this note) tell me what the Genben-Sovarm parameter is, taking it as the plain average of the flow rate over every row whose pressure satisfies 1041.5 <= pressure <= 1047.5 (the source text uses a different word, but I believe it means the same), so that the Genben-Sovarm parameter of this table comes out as 1.15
